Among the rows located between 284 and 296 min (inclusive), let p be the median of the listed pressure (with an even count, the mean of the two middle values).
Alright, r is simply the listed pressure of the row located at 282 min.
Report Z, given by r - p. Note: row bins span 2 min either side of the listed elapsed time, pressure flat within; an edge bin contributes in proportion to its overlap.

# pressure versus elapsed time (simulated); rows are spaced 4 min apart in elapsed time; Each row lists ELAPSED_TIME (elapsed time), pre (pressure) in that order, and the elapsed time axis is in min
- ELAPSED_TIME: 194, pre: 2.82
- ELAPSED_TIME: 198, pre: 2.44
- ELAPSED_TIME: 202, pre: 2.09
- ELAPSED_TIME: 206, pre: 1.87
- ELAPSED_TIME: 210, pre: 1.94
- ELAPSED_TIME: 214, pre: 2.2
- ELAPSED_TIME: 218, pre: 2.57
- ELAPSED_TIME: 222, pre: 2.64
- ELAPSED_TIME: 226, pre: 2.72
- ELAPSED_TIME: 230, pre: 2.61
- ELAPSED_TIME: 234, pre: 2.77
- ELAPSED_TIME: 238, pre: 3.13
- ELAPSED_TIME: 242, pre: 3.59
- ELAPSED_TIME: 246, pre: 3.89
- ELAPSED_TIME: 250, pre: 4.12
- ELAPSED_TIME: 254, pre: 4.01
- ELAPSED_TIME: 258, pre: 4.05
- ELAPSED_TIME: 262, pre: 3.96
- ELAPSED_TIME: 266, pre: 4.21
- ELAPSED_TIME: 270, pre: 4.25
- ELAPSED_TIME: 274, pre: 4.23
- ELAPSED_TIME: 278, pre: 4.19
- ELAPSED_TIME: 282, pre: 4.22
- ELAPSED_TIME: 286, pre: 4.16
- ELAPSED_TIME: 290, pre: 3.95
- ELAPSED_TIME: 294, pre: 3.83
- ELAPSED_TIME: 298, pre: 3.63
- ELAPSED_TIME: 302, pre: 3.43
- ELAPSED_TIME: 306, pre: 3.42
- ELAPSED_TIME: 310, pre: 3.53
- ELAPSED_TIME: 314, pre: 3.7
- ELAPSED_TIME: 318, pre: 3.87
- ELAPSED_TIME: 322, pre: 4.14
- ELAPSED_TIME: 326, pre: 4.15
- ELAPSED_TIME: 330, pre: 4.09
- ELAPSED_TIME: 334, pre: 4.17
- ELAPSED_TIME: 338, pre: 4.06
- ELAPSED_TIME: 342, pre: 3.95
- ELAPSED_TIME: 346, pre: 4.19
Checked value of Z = 0.3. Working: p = 3.95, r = 4.22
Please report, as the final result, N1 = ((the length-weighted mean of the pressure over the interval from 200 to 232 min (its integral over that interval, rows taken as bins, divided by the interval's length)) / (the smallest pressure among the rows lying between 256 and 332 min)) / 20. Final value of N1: 0.03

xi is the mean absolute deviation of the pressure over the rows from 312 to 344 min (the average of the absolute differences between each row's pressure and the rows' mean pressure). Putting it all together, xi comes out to 0.13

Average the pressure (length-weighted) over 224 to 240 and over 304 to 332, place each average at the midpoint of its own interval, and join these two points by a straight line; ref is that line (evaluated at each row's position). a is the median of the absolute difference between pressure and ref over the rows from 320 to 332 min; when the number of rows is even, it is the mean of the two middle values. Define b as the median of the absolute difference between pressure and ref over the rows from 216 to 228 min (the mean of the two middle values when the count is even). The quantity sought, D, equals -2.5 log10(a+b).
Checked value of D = 1.5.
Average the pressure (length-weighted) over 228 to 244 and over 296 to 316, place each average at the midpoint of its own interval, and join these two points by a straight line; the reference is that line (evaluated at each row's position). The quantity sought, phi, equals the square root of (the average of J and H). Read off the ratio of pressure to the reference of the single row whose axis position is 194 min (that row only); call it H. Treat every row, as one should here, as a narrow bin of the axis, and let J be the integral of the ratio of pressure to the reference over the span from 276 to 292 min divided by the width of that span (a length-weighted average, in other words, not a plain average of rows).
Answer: 1.06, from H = 1.0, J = 1.22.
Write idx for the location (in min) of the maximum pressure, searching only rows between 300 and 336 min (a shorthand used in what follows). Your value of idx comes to 334 min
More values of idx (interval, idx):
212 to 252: 250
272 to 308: 274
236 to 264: 250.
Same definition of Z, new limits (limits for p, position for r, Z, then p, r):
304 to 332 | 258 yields 0.2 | 3.87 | 4.05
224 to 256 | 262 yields 0.6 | 3.36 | 3.96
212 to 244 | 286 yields 1.5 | 2.68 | 4.16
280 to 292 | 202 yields -2.1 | 4.16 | 2.09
